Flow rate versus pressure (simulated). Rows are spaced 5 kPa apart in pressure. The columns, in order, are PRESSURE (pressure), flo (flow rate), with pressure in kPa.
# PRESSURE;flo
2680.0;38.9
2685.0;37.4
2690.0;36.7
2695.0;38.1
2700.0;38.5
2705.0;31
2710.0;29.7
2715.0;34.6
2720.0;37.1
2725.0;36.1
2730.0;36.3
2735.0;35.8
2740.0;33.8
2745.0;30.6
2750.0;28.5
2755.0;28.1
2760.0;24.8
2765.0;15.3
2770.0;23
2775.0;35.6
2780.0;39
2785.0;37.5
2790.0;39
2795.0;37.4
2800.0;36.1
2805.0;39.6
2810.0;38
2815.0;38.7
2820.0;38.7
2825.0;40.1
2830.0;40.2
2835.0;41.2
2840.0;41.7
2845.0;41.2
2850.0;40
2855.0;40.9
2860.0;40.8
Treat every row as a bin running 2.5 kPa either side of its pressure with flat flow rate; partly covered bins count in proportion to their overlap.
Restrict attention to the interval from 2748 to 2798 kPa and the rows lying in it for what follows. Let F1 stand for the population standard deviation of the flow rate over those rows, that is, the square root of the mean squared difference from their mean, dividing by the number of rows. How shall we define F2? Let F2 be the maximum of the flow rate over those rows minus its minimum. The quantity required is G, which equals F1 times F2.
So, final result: 183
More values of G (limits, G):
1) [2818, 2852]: 3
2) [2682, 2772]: 141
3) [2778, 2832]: 5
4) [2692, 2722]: 30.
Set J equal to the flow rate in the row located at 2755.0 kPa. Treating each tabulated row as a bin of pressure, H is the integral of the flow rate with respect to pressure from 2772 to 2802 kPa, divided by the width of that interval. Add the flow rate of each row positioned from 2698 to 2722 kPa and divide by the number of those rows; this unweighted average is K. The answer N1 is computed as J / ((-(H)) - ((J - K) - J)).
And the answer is -9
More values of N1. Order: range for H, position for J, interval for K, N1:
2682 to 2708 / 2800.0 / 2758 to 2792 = -6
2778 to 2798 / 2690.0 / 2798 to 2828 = 96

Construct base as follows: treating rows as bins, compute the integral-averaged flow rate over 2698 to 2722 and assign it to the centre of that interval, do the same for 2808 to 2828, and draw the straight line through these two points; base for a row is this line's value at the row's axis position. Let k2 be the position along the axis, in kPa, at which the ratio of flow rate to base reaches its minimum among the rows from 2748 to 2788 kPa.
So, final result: 2765.0 kPa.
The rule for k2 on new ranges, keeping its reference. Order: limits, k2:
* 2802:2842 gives 2810.0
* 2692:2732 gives 2710.0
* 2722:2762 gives 2760.0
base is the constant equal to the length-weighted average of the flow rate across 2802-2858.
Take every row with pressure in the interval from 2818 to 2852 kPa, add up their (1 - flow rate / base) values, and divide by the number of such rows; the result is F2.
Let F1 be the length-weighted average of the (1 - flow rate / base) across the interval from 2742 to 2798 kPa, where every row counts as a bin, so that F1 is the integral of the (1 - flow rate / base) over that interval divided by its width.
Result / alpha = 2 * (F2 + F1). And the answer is 0.43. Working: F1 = 0.228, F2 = -0.01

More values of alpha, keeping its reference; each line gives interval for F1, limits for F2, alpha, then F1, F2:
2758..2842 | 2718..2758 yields 0.55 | 0.108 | 0.17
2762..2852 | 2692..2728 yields 0.41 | 0.082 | 0.12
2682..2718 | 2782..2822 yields 0.33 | 0.119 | 0.05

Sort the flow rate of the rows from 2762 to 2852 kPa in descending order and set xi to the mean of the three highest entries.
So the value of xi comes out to 41.4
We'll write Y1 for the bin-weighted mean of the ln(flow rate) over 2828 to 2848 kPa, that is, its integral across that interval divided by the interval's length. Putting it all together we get 3.72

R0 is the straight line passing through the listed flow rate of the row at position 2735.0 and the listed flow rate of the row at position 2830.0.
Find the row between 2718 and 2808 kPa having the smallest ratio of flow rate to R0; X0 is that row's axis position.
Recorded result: 2765.0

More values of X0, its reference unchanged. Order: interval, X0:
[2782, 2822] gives 2800.0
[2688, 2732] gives 2710.0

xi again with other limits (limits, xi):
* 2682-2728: 38.0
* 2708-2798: 38.5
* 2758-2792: 38.5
